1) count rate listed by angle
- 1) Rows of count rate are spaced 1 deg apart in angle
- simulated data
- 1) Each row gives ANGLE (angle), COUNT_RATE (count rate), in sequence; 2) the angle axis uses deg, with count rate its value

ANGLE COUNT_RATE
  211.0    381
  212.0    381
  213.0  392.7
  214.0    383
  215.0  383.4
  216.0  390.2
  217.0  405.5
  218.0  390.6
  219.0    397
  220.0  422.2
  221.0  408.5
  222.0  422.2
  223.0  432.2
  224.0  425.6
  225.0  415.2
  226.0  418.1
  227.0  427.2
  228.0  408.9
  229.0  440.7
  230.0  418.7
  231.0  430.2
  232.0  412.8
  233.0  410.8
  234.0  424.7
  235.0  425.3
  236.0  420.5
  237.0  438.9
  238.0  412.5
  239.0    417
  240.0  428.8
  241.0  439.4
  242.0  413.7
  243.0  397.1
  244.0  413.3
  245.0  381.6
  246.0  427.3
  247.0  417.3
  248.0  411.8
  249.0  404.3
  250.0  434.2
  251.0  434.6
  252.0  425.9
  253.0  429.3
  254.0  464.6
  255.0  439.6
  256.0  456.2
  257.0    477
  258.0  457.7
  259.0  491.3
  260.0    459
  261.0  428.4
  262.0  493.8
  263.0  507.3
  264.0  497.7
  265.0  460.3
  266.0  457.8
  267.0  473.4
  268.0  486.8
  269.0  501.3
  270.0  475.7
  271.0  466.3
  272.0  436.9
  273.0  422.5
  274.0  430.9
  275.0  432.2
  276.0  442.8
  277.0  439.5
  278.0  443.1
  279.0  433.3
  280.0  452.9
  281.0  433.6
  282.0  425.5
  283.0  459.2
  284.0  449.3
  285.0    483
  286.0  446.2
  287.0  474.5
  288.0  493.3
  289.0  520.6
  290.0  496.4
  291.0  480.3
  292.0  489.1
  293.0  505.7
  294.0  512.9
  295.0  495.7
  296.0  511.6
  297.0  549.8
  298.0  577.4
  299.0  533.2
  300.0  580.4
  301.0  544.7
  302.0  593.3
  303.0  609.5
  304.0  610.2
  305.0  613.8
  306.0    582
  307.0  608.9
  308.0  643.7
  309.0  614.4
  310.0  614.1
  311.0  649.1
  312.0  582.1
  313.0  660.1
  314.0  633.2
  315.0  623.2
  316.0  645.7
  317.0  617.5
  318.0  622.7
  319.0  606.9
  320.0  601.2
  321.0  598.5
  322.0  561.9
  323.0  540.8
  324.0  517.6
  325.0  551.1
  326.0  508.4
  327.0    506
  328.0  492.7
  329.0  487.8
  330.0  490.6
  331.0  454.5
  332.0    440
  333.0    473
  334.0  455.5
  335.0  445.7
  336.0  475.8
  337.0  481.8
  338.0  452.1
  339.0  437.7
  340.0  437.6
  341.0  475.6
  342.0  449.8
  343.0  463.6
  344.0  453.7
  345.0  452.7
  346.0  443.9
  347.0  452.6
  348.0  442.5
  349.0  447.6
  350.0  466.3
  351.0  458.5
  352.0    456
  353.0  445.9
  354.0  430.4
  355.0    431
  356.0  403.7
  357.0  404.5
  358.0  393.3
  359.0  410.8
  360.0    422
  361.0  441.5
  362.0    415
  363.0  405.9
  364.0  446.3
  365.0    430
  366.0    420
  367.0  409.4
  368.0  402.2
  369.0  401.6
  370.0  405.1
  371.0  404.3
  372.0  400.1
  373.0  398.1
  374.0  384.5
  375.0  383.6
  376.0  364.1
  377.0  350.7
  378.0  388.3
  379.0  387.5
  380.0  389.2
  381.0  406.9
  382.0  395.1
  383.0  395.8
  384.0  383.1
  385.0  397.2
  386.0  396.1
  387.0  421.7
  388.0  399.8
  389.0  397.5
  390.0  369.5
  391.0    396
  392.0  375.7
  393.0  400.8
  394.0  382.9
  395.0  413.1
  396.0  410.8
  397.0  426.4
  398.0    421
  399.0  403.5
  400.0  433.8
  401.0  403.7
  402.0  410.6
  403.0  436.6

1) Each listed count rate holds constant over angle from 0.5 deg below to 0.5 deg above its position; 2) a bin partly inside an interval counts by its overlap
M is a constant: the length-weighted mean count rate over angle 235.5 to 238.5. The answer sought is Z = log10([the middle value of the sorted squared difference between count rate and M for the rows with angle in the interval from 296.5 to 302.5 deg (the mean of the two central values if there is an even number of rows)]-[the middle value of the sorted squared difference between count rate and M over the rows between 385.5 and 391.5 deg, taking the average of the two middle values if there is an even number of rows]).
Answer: 4.3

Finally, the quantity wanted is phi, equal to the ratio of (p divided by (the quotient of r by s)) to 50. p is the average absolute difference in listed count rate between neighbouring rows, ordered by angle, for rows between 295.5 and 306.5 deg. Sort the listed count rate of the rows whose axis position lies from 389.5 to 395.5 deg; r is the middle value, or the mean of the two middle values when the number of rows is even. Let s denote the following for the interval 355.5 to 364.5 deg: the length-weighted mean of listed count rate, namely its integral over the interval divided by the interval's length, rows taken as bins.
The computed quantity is 0.627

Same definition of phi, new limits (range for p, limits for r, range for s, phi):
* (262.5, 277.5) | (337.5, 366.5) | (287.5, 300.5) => 0.327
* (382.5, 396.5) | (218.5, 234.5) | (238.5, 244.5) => 0.349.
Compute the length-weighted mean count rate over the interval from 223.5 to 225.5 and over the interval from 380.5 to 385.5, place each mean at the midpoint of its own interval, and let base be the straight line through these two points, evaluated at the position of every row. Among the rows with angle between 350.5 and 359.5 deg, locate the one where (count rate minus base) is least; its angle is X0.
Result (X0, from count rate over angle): 358.0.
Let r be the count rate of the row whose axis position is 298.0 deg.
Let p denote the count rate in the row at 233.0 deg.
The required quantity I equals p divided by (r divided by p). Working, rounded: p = 410.8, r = 577.4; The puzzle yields 292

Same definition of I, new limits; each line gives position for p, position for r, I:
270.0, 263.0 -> 446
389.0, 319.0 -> 260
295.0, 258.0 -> 537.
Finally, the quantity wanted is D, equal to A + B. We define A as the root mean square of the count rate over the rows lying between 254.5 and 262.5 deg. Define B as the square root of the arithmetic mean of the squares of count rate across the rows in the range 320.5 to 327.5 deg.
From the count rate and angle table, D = 1005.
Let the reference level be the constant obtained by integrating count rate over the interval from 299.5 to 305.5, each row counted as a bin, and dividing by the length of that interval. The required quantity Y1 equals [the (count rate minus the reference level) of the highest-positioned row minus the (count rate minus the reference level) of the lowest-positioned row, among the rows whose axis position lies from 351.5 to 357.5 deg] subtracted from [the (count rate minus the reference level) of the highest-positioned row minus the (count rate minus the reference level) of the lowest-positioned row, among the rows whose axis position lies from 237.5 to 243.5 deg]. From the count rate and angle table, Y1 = 36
